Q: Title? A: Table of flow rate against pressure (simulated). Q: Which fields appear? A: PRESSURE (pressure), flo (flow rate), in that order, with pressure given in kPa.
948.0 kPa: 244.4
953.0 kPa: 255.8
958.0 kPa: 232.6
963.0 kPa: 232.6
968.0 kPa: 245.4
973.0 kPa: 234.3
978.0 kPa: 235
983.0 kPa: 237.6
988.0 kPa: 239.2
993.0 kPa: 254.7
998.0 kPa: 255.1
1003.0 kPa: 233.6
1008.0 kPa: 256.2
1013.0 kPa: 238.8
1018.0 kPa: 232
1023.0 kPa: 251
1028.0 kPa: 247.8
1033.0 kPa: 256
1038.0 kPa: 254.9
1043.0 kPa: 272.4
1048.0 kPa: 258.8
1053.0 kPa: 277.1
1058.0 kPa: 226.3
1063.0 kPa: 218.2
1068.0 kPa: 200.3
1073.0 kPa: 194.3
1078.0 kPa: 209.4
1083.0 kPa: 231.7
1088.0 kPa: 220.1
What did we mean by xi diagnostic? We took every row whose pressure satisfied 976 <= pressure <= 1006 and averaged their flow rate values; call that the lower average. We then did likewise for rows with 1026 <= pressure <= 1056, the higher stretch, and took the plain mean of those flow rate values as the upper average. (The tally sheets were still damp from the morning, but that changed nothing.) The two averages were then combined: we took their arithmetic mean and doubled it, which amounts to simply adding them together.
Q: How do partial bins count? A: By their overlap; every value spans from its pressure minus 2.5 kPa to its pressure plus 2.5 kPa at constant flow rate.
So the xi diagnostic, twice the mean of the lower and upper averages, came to 504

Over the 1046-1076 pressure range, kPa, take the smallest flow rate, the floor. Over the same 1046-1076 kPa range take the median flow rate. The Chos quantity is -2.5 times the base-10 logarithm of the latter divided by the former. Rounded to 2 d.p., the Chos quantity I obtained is -0.15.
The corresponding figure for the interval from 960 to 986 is -0.01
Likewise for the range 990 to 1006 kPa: -0.09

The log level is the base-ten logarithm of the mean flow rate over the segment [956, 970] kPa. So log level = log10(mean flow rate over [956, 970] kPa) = 2.37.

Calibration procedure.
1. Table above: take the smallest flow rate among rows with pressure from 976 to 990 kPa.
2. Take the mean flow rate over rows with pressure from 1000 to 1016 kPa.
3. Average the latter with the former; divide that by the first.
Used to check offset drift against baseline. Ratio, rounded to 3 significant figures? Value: 1.02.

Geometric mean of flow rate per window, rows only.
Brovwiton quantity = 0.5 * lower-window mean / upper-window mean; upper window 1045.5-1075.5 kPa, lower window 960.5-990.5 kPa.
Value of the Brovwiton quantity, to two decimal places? 0.52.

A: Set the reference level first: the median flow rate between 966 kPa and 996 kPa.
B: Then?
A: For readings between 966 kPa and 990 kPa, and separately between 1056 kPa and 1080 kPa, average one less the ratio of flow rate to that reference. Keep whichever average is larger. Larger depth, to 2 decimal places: 0.12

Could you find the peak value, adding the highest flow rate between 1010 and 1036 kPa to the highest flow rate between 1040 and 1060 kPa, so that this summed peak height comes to 533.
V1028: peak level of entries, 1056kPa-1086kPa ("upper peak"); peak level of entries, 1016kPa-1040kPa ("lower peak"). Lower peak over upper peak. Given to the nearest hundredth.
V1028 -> 1.10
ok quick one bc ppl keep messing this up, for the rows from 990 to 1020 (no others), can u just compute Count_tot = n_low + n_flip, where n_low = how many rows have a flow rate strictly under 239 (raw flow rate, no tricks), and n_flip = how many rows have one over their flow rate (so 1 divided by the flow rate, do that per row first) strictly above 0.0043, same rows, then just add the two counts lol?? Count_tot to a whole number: 4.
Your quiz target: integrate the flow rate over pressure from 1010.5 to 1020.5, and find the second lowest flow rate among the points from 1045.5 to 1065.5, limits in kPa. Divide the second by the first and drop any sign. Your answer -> 0.096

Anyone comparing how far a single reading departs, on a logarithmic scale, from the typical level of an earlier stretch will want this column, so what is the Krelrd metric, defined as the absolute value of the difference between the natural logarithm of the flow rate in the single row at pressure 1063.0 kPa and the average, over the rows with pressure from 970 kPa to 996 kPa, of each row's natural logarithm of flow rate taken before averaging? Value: 0.10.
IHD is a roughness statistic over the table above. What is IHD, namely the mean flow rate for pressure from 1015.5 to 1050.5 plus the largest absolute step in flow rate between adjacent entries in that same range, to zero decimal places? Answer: 272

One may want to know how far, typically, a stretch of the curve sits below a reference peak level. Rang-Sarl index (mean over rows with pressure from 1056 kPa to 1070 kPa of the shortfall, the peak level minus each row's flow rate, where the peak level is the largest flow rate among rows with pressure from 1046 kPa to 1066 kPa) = 62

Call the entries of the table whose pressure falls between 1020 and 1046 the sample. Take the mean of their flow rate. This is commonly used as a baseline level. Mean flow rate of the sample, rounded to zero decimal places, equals 256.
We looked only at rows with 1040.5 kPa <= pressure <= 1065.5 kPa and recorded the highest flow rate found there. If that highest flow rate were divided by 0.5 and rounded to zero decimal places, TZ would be 554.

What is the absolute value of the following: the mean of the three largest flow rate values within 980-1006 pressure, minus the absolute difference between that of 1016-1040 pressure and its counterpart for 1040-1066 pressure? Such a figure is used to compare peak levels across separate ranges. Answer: 234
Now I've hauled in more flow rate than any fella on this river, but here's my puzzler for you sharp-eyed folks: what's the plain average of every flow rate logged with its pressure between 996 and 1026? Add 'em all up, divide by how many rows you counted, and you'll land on 244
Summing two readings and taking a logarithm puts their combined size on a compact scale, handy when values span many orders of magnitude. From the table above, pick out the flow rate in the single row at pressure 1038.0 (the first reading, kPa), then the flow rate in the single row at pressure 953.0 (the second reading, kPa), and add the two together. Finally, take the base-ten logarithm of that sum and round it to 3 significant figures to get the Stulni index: 2.71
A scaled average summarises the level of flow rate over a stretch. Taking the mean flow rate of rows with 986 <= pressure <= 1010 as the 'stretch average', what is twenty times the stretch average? 4955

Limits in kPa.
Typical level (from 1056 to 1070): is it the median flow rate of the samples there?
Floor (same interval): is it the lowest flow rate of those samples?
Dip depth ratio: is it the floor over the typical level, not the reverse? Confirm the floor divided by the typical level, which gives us 0.92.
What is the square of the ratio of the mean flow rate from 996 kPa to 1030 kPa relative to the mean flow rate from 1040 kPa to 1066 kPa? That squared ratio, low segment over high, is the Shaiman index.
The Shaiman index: 0.96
